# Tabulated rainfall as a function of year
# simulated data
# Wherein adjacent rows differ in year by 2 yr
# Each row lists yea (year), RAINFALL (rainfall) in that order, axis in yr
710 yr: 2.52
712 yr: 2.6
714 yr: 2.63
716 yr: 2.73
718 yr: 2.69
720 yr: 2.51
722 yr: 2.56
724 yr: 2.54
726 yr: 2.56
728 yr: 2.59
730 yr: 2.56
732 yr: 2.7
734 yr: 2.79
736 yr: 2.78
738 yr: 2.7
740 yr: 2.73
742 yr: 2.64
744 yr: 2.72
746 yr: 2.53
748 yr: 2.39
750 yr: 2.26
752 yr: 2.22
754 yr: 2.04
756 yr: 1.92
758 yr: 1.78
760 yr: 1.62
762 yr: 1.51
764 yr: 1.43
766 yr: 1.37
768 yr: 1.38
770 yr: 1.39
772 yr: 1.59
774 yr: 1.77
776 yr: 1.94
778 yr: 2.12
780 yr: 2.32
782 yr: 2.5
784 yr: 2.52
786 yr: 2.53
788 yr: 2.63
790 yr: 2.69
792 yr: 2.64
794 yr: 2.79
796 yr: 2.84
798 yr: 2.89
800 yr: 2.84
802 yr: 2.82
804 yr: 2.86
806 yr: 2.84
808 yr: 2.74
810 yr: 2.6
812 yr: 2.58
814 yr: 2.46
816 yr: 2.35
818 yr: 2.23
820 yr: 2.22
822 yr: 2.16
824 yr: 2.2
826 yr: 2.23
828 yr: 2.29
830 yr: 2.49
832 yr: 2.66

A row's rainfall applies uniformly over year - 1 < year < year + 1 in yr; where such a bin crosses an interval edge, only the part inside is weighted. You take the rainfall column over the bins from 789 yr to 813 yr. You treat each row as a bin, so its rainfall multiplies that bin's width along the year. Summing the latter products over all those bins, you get 66.3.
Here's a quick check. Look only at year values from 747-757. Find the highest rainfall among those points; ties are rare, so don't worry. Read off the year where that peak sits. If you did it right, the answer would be 748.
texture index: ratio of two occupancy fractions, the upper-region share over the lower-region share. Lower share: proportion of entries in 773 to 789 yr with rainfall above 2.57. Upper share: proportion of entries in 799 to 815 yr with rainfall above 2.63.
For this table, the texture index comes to 5.0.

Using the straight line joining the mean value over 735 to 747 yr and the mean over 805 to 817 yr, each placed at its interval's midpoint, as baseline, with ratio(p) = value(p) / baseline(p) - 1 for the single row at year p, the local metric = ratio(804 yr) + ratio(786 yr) 0.1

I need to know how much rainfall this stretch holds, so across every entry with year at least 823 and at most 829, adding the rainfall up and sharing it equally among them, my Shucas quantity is 2.24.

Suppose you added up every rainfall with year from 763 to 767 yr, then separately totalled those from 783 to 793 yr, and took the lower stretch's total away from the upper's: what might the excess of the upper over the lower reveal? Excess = 10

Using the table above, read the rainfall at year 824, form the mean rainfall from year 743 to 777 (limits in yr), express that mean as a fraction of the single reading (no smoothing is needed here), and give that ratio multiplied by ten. 8.5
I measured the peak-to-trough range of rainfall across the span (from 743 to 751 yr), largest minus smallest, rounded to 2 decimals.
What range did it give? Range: 0.46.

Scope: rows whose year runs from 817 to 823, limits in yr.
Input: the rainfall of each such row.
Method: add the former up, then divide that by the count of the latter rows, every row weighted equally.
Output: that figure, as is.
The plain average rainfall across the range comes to 2.20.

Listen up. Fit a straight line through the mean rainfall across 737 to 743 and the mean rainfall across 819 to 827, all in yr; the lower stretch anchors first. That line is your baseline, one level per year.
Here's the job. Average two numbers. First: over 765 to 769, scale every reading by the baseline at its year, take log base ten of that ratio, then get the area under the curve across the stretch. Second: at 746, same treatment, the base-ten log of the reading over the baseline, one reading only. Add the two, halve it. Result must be -0.5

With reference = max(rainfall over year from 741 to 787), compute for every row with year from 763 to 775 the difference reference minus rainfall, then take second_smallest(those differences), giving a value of 1.13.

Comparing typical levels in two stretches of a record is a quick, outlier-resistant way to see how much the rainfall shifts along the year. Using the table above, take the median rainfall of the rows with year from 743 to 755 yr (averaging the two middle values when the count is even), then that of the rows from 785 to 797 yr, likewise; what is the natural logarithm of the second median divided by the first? 0.14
